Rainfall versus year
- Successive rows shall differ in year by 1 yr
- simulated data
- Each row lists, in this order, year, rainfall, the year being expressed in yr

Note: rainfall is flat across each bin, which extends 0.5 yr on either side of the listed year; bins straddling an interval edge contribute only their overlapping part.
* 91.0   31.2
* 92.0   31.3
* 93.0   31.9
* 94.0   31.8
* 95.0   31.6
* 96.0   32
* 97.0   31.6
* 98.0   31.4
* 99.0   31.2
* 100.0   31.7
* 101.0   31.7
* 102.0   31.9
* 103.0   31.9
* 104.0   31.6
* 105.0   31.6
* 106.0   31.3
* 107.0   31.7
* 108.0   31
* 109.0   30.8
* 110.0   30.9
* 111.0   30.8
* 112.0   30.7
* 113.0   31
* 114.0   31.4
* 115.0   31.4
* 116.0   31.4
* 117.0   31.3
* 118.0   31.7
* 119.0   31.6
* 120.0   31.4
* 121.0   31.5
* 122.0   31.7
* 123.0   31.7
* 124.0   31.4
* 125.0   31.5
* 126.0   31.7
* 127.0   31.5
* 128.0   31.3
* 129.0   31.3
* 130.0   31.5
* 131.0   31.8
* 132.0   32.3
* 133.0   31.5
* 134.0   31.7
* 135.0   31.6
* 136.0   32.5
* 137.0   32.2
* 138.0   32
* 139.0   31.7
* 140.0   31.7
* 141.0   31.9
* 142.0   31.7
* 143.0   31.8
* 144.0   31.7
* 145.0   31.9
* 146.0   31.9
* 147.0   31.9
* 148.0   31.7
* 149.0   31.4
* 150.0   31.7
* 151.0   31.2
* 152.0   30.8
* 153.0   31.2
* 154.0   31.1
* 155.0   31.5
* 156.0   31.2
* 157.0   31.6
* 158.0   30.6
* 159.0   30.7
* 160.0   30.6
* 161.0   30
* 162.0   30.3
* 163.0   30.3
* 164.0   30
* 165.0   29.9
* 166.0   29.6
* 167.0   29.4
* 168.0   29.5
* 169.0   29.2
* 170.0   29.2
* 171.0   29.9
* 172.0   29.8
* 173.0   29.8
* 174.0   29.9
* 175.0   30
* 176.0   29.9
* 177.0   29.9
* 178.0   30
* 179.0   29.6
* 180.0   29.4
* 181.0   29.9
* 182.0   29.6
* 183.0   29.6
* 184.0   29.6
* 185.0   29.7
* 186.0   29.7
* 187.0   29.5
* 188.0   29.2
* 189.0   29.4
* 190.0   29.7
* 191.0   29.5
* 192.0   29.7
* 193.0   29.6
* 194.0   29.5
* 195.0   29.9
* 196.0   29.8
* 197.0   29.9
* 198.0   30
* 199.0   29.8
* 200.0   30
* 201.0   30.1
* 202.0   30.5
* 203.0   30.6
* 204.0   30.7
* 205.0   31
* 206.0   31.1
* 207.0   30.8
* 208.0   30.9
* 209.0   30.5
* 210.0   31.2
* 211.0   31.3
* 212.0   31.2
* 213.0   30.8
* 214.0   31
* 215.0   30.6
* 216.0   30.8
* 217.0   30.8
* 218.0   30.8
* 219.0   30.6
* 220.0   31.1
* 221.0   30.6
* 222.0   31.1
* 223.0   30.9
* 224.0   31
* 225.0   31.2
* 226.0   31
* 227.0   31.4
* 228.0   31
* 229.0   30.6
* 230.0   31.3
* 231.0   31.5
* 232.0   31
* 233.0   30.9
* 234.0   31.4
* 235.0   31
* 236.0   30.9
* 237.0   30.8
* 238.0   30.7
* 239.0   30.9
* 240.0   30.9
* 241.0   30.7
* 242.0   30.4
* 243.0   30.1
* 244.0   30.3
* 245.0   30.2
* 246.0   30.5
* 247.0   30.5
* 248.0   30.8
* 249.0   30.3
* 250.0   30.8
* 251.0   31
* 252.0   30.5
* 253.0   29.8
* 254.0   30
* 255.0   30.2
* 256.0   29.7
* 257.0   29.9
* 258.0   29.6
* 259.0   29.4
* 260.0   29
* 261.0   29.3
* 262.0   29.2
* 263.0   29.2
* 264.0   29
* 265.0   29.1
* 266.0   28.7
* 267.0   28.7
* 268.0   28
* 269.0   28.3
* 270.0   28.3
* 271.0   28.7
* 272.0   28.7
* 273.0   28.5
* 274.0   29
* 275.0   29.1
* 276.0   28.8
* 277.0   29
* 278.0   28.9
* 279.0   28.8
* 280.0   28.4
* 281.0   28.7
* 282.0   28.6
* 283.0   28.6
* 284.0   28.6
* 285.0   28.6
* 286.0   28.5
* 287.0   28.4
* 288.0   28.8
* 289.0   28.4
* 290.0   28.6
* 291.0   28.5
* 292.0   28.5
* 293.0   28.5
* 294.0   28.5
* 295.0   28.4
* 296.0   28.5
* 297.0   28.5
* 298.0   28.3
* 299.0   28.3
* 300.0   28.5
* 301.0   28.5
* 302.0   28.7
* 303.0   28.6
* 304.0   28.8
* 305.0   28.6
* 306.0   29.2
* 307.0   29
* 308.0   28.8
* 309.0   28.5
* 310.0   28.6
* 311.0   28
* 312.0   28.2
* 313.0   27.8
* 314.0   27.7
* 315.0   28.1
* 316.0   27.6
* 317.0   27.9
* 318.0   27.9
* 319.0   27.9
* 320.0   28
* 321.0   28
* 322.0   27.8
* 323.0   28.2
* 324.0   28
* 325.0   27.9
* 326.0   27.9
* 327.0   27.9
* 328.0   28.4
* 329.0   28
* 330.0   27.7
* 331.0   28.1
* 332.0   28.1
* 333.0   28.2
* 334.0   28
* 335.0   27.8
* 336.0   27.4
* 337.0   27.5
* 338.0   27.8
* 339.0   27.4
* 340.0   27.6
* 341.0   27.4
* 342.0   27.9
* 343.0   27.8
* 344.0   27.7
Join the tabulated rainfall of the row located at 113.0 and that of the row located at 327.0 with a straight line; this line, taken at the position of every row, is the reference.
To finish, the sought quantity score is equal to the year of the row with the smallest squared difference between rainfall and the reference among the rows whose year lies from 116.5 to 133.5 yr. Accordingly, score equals 117.0 yr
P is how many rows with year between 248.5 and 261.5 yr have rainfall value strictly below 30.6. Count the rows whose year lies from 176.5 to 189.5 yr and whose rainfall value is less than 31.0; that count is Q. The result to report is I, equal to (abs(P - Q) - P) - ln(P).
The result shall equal -11.4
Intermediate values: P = 11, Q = 13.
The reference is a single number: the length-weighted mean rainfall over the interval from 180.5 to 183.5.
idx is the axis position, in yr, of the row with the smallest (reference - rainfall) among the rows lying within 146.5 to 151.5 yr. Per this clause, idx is 147.0 yr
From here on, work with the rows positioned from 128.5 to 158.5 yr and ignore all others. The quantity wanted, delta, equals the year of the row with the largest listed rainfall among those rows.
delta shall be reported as 136.0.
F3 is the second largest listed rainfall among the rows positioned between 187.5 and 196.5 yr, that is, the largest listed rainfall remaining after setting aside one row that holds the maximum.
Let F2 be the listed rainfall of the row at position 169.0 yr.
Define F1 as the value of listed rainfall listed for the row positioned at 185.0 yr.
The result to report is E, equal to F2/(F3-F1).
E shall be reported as 292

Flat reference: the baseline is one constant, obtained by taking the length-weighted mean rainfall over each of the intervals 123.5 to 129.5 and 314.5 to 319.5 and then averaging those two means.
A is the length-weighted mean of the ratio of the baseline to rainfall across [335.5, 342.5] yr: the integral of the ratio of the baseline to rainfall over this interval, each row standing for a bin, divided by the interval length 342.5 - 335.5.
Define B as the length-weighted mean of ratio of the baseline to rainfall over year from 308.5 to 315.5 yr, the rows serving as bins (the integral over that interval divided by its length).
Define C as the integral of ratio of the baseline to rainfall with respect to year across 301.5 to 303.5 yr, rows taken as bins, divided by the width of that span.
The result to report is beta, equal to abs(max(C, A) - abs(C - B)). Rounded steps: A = 1.08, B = 1.05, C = 1.04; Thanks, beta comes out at 1.06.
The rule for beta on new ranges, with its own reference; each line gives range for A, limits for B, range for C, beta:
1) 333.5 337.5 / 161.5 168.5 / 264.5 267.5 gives 1.04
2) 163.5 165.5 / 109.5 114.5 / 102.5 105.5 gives 0.97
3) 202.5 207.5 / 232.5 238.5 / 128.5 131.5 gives 0.94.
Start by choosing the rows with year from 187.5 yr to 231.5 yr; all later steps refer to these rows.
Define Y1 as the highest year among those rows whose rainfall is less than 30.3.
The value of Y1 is 201.0 yr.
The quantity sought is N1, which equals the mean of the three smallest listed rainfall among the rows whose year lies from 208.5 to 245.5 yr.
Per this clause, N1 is 30.2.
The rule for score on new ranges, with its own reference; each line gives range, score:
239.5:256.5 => 256.0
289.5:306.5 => 299.0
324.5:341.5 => 327.0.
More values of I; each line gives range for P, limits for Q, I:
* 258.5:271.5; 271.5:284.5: -15.6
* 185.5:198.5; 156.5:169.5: -14.6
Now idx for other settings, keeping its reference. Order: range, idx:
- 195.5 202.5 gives 202.0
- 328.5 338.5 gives 333.0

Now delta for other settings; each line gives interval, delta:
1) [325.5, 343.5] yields 328.0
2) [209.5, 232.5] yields 231.0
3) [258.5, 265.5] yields 259.0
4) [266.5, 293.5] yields 275.0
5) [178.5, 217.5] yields 211.0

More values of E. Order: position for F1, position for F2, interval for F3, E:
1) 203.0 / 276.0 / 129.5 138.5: 17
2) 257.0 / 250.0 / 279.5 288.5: -26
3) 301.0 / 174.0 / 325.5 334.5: -100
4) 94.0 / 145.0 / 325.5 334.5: -9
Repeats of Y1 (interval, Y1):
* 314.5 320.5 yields 320.0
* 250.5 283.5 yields 283.0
